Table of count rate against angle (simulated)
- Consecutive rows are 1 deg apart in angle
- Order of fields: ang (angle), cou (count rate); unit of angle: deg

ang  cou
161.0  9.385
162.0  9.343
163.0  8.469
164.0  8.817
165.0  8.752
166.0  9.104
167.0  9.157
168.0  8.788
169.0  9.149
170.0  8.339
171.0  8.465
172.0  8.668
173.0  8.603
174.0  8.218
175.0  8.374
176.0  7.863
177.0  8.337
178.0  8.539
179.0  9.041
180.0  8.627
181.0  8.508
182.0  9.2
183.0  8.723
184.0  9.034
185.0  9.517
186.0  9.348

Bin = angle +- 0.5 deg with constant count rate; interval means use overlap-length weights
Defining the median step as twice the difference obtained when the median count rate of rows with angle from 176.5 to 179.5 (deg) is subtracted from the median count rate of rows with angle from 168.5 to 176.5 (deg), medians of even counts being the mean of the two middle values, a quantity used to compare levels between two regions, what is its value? -0.2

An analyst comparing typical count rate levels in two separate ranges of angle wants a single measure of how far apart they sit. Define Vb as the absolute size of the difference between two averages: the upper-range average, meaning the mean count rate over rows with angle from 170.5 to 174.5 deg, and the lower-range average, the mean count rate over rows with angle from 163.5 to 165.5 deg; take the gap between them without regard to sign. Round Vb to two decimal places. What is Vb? 0.30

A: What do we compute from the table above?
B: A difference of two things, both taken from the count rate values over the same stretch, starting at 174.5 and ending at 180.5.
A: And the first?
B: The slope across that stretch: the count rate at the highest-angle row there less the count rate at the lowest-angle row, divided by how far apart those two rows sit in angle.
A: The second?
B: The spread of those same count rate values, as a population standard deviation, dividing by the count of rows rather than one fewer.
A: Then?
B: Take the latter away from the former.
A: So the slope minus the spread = -0.30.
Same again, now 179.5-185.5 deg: -0.17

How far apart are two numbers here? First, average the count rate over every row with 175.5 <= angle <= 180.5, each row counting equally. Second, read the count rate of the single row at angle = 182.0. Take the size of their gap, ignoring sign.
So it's 0.7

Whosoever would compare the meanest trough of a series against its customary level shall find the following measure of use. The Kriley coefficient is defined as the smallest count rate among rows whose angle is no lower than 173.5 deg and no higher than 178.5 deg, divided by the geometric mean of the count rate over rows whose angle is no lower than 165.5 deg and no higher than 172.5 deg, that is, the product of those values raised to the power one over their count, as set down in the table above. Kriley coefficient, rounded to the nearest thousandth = 0.893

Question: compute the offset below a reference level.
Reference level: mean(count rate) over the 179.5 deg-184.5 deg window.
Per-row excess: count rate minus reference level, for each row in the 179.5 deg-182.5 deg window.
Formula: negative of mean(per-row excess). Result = 0.04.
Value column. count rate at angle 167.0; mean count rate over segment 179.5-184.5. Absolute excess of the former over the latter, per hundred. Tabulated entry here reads 0.0034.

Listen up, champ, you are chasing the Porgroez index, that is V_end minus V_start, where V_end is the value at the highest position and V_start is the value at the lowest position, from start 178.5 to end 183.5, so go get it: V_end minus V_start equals -0.3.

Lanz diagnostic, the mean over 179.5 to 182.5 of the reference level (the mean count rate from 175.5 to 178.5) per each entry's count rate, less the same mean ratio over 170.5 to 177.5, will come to -0.05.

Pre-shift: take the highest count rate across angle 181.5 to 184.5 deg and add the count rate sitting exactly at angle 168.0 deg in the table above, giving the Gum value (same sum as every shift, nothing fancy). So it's 18.0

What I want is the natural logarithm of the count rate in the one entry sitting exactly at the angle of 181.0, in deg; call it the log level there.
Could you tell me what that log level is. 2.14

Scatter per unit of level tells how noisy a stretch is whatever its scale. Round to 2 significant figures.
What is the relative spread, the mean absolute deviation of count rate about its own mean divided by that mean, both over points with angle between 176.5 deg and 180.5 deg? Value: 0.023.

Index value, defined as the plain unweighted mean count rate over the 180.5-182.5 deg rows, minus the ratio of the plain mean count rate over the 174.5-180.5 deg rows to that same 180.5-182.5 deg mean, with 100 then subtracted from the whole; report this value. -92.1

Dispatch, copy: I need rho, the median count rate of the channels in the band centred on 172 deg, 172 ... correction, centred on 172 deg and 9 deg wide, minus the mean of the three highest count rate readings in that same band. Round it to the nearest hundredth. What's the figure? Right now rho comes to -0.40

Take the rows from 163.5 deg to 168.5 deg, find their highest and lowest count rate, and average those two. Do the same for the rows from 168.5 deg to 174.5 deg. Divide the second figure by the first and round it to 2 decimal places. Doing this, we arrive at 0.97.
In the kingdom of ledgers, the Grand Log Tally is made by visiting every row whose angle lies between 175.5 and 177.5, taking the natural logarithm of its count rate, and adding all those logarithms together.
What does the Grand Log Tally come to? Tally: 4.18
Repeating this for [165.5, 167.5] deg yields 4.42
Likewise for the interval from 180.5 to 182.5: 4.36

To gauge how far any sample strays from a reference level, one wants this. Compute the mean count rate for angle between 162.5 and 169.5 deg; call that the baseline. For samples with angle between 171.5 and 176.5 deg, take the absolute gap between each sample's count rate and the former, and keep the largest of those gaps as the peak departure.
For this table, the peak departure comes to 1.03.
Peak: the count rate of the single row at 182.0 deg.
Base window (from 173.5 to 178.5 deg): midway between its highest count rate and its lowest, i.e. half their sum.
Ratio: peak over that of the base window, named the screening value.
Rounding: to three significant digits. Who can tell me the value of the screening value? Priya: 1.12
